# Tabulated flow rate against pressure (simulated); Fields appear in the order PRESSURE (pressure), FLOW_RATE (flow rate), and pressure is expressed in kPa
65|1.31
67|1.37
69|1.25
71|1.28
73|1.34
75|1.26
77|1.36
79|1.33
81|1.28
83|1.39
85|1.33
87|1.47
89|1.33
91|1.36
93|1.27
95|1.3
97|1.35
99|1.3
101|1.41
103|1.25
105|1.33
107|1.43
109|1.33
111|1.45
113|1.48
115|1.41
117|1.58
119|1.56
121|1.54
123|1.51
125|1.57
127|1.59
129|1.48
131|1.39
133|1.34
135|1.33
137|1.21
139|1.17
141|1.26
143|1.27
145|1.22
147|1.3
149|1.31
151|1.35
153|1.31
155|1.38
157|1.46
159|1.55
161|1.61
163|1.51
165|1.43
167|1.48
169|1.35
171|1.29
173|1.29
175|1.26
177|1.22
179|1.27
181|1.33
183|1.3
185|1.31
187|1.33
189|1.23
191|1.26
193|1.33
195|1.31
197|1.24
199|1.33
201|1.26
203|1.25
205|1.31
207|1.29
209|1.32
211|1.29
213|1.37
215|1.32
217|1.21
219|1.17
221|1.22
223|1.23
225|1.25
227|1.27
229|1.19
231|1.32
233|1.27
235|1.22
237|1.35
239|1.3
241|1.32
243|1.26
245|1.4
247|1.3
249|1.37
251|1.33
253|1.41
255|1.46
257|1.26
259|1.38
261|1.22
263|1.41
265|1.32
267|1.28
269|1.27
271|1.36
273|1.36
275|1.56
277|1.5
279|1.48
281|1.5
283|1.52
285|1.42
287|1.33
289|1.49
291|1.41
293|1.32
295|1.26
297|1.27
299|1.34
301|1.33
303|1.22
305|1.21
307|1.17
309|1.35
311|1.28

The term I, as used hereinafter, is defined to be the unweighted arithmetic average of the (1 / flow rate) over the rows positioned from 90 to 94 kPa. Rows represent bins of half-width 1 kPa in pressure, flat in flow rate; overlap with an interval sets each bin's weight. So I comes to 0.76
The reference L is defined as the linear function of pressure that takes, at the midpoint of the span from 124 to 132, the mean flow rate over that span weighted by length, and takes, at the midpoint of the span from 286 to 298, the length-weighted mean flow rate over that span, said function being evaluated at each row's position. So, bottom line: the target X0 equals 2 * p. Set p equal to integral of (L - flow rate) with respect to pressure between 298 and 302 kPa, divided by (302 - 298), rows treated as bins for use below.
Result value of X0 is 0.01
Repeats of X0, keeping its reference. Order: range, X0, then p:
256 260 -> 0.12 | 0.06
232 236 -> 0.32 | 0.16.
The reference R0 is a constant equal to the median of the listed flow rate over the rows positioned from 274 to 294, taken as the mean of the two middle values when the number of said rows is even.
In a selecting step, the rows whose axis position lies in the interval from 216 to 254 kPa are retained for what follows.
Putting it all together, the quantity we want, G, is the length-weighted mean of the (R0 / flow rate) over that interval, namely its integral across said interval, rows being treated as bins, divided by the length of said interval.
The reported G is 1.16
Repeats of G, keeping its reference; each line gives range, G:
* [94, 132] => 1.04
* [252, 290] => 1.07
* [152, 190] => 1.10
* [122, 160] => 1.09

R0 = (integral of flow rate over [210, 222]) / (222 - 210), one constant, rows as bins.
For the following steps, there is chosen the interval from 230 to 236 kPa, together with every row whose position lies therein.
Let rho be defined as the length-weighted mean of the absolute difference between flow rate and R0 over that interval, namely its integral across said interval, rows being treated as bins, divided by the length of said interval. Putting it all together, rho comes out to 0.04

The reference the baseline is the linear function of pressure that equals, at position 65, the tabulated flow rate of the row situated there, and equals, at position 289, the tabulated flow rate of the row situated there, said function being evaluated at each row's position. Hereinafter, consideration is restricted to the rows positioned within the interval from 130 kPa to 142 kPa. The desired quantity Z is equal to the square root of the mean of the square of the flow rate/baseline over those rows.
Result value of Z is 0.94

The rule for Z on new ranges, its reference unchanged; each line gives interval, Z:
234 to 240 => 0.89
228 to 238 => 0.88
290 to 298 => 0.88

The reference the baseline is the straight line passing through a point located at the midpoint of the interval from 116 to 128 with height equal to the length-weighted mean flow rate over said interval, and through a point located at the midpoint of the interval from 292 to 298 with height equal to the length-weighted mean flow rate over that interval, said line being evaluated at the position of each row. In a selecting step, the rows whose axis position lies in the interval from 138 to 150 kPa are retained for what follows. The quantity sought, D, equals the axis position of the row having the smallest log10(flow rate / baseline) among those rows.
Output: 139 kPa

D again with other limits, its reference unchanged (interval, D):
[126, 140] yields 139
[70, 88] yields 75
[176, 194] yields 177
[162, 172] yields 171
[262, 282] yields 269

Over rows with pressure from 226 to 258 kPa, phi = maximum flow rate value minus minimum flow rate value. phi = 0.27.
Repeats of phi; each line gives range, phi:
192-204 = 0.09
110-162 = 0.44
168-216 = 0.15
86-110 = 0.22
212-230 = 0.20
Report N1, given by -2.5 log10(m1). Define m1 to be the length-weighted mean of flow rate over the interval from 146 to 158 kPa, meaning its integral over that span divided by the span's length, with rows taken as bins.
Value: -0.33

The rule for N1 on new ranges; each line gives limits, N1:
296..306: -0.26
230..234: -0.28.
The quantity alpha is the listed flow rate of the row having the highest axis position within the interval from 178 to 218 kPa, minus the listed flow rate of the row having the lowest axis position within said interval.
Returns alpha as -0.06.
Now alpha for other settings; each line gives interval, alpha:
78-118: 0.25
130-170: -0.04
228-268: 0.09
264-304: -0.10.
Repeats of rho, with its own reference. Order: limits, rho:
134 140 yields 0.07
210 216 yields 0.06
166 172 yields 0.11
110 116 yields 0.18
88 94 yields 0.06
